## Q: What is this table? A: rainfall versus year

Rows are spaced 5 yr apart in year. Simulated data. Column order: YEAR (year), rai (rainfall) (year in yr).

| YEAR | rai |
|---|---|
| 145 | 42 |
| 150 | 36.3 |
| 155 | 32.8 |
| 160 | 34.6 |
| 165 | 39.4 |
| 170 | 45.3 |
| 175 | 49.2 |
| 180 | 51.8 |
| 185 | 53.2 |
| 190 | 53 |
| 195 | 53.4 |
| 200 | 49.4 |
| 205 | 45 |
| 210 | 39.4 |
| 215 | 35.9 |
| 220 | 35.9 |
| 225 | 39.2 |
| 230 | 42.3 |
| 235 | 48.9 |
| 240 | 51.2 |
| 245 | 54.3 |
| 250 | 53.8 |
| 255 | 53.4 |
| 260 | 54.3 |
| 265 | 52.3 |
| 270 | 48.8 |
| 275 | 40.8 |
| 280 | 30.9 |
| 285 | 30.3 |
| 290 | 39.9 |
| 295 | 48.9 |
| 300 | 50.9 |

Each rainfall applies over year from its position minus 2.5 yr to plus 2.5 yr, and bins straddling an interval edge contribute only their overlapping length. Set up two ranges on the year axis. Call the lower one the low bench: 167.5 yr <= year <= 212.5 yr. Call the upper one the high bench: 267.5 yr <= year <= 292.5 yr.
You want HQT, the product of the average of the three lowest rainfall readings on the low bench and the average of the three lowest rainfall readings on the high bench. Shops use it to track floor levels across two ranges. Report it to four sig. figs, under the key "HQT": 1457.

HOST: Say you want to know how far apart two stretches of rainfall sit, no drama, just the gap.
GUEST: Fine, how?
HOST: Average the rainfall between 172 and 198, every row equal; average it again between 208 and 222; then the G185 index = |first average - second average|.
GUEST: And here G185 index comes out 15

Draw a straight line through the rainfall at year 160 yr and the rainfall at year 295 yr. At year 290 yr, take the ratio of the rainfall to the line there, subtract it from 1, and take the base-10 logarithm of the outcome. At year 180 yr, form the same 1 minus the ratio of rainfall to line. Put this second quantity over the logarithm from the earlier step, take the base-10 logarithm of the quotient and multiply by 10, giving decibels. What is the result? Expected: -2.7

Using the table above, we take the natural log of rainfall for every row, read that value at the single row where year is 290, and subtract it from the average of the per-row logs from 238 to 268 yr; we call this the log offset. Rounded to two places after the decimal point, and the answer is 0.29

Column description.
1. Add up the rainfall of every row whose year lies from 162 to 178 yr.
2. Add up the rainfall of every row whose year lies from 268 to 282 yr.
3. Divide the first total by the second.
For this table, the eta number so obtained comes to 1.11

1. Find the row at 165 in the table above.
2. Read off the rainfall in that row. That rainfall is 39.4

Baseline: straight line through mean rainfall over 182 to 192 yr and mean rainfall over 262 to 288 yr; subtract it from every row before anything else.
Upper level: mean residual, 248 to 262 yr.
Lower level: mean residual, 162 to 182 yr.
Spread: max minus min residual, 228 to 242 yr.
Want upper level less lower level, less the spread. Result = 9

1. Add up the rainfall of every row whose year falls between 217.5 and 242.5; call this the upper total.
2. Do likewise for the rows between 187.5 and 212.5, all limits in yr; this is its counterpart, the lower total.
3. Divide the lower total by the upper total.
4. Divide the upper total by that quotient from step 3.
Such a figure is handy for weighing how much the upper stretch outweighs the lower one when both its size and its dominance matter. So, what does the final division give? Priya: 197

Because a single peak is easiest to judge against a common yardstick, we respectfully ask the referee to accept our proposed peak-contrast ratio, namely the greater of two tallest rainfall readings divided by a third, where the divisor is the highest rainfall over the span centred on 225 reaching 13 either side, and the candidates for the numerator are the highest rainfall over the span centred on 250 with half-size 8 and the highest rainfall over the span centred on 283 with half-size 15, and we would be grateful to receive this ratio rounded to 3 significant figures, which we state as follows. 1.11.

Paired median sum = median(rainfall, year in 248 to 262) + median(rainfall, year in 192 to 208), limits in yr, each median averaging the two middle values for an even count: 103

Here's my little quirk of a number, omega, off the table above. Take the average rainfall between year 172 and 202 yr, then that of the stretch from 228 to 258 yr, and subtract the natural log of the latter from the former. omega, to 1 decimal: 47.7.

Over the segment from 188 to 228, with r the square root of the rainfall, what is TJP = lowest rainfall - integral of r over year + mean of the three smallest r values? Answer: -222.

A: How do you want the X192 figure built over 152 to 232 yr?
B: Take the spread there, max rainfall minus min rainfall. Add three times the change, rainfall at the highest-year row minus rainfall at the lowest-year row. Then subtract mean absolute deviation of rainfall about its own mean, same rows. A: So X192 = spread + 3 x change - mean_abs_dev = 43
